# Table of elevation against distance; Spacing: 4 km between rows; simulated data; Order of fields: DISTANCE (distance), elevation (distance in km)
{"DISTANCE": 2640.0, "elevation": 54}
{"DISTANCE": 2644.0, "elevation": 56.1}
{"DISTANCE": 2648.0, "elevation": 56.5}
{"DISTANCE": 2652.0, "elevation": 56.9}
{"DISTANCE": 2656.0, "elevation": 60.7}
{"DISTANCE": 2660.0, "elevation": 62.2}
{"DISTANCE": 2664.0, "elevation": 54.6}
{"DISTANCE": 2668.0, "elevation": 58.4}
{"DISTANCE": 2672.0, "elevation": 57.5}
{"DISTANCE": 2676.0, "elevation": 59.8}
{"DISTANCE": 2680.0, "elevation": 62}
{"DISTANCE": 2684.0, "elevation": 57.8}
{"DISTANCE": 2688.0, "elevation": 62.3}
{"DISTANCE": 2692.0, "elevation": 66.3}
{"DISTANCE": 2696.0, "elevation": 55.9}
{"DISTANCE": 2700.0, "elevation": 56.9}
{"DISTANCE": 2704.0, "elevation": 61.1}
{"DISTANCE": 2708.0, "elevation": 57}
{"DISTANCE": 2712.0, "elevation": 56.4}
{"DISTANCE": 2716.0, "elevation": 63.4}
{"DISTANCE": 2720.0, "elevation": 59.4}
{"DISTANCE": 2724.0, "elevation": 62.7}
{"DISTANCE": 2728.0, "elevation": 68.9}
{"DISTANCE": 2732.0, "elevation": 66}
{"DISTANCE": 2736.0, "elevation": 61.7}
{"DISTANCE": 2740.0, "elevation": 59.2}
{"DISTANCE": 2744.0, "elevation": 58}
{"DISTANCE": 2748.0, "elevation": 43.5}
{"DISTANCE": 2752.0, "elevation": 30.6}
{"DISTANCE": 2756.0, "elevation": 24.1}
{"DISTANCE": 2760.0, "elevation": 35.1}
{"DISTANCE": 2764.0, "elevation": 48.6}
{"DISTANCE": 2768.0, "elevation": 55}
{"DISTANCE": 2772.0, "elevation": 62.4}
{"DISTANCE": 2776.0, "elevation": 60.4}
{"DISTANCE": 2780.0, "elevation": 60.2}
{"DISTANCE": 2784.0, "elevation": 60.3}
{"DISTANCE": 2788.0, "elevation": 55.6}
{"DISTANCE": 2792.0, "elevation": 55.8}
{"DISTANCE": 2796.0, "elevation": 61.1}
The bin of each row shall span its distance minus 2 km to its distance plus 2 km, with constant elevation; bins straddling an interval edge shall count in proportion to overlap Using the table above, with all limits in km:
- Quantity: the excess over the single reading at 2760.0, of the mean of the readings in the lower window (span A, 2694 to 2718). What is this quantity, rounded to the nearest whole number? 23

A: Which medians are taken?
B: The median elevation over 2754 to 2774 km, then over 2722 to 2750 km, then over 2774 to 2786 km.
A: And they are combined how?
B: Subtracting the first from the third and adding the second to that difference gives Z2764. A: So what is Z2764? 73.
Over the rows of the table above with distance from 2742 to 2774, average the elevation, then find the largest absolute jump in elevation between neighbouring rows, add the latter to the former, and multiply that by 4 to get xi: 237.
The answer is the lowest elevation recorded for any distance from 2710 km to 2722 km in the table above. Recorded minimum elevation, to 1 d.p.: 56.4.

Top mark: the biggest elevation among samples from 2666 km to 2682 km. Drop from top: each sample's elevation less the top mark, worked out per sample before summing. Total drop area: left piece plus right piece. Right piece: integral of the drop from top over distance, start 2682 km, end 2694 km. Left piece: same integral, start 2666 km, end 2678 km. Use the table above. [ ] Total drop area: -40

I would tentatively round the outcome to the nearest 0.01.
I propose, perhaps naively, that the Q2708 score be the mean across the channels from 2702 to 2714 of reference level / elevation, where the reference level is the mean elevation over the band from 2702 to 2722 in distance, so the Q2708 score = 1.02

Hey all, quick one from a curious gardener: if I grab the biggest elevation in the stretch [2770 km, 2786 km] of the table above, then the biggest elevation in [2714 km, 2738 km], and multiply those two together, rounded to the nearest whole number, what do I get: 4299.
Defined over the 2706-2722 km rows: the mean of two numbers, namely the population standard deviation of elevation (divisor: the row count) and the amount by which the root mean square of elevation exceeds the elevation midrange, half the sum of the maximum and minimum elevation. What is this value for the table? 0.98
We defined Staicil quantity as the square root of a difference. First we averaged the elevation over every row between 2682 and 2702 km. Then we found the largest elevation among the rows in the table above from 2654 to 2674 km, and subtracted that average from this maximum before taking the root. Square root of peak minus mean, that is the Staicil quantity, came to 1.54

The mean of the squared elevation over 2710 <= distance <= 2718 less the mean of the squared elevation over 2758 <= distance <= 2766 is 1803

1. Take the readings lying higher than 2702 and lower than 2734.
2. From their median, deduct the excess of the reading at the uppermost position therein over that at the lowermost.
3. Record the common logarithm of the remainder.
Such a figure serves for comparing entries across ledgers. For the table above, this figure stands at 1.76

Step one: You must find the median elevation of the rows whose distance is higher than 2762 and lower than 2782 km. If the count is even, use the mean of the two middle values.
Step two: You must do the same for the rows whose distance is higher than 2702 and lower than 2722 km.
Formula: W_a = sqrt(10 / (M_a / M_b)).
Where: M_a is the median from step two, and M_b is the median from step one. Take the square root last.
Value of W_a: 3.18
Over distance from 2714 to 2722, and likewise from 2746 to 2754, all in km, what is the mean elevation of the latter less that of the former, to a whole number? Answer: -24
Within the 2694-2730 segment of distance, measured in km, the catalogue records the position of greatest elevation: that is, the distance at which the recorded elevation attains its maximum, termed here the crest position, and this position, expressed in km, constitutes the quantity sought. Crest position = 2728.0 km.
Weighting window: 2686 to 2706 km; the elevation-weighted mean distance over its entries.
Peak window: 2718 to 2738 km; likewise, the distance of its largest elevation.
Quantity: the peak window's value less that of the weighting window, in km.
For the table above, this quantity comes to 32.2 km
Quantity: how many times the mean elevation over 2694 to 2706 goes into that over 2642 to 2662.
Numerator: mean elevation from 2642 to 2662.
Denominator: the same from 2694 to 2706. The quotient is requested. 1.01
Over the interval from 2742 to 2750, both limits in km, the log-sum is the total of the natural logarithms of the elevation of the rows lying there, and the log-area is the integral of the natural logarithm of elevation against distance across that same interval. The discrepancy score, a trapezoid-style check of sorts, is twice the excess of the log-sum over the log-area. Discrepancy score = -47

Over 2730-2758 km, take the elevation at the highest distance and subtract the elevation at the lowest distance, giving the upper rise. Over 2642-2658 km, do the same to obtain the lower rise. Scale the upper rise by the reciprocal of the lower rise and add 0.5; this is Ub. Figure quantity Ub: -8.6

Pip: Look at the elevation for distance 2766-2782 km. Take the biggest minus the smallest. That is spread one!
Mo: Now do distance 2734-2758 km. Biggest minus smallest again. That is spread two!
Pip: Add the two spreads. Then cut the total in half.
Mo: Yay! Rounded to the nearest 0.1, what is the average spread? 22.5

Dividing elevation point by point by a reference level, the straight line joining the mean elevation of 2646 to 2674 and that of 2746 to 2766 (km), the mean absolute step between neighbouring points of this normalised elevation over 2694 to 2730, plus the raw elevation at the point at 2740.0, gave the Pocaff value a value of 59.3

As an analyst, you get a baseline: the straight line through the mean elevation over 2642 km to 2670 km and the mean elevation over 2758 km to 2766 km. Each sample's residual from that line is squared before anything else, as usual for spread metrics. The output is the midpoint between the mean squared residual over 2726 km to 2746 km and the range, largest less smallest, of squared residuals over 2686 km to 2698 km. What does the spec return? 237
